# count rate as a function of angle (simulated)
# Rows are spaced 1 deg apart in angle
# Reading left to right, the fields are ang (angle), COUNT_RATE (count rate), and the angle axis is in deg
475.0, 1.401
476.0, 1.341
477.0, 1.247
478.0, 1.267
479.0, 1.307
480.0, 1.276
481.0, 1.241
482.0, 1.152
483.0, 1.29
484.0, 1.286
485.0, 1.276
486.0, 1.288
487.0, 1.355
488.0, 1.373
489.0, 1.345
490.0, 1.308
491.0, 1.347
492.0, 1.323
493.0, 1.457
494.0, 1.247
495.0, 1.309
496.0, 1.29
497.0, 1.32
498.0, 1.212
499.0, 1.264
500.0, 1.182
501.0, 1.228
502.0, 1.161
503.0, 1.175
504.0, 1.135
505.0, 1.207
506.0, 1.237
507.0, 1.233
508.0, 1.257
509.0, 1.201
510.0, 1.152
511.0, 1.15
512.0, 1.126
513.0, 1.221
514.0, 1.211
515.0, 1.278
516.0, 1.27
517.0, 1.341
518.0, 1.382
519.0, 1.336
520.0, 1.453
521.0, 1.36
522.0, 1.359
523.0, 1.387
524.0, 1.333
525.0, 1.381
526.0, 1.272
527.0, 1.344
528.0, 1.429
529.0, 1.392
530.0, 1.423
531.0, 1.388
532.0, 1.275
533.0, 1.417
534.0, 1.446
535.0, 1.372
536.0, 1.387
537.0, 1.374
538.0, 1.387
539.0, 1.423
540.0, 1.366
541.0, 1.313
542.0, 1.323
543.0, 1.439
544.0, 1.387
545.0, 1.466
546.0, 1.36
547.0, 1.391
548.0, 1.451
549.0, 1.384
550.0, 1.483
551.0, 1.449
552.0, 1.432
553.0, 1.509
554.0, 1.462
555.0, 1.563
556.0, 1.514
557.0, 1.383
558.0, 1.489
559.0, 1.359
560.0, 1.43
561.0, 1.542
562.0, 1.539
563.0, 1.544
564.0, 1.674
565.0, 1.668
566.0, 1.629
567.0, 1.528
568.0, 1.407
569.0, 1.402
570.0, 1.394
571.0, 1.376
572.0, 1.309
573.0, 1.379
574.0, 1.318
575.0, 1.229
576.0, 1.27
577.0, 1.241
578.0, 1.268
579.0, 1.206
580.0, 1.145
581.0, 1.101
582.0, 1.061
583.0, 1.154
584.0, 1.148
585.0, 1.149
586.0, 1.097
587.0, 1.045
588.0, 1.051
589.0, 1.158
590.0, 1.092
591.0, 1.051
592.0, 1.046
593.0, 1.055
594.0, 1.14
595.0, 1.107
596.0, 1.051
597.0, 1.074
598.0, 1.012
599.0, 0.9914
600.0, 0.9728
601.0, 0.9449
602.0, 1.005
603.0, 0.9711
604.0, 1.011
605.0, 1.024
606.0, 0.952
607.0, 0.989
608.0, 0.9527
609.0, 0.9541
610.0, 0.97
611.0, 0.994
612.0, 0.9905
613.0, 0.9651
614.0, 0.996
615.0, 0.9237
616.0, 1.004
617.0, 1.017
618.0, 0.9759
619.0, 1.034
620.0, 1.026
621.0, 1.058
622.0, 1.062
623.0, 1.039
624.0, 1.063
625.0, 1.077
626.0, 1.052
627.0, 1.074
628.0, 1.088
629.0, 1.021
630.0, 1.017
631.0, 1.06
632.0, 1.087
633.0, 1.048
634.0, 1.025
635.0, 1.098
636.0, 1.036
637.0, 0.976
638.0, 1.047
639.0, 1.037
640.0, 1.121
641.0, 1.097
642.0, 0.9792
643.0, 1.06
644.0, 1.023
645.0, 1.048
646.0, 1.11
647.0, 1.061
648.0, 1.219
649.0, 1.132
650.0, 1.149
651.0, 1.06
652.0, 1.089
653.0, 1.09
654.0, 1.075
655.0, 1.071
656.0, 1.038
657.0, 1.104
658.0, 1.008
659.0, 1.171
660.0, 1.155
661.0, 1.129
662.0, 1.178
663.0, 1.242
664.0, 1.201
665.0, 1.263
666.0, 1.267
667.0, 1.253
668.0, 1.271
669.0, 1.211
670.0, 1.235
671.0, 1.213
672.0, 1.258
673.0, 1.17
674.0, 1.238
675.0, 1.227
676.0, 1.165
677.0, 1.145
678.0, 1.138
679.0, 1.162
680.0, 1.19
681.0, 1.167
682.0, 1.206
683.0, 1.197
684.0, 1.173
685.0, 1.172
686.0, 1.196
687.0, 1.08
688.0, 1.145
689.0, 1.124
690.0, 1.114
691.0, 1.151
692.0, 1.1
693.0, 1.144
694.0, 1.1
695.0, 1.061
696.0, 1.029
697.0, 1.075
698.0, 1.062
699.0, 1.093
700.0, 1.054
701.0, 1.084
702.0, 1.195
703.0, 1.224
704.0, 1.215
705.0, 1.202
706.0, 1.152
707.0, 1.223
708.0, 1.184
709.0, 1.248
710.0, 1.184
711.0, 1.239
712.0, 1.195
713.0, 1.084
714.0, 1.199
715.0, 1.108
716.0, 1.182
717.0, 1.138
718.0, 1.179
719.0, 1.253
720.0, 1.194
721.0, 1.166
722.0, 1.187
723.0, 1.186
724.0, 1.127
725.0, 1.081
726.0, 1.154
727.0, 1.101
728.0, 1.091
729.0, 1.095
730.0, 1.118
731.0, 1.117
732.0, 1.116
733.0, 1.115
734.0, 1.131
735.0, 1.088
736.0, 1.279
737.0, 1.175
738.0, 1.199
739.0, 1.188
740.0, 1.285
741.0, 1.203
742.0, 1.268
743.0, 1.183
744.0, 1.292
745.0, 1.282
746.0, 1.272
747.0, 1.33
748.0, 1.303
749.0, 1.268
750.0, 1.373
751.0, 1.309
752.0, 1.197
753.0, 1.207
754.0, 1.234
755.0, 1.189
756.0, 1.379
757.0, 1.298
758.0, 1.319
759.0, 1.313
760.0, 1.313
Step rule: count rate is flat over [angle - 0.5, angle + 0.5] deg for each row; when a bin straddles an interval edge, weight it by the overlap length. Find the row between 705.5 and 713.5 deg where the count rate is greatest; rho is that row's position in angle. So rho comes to 709.0 deg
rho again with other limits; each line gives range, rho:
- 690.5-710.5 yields 709.0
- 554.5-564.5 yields 564.0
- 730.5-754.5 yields 750.0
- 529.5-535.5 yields 534.0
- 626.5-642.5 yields 640.0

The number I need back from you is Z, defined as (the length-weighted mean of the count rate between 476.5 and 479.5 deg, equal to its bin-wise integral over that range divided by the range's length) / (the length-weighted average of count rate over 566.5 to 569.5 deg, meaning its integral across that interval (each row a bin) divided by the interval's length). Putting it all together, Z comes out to 0.88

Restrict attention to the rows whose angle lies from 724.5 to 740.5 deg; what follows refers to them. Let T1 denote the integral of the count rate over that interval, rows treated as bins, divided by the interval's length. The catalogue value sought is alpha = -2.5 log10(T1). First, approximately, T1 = 1.15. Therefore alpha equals -0.15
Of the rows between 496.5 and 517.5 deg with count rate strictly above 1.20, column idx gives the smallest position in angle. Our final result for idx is 497.0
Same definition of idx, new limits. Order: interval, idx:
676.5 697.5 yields 682.0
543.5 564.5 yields 544.0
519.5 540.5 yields 520.0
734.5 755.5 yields 736.0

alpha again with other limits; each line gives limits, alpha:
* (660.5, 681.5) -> -0.20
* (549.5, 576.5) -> -0.41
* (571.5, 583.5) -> -0.22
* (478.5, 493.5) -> -0.29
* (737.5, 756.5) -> -0.25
